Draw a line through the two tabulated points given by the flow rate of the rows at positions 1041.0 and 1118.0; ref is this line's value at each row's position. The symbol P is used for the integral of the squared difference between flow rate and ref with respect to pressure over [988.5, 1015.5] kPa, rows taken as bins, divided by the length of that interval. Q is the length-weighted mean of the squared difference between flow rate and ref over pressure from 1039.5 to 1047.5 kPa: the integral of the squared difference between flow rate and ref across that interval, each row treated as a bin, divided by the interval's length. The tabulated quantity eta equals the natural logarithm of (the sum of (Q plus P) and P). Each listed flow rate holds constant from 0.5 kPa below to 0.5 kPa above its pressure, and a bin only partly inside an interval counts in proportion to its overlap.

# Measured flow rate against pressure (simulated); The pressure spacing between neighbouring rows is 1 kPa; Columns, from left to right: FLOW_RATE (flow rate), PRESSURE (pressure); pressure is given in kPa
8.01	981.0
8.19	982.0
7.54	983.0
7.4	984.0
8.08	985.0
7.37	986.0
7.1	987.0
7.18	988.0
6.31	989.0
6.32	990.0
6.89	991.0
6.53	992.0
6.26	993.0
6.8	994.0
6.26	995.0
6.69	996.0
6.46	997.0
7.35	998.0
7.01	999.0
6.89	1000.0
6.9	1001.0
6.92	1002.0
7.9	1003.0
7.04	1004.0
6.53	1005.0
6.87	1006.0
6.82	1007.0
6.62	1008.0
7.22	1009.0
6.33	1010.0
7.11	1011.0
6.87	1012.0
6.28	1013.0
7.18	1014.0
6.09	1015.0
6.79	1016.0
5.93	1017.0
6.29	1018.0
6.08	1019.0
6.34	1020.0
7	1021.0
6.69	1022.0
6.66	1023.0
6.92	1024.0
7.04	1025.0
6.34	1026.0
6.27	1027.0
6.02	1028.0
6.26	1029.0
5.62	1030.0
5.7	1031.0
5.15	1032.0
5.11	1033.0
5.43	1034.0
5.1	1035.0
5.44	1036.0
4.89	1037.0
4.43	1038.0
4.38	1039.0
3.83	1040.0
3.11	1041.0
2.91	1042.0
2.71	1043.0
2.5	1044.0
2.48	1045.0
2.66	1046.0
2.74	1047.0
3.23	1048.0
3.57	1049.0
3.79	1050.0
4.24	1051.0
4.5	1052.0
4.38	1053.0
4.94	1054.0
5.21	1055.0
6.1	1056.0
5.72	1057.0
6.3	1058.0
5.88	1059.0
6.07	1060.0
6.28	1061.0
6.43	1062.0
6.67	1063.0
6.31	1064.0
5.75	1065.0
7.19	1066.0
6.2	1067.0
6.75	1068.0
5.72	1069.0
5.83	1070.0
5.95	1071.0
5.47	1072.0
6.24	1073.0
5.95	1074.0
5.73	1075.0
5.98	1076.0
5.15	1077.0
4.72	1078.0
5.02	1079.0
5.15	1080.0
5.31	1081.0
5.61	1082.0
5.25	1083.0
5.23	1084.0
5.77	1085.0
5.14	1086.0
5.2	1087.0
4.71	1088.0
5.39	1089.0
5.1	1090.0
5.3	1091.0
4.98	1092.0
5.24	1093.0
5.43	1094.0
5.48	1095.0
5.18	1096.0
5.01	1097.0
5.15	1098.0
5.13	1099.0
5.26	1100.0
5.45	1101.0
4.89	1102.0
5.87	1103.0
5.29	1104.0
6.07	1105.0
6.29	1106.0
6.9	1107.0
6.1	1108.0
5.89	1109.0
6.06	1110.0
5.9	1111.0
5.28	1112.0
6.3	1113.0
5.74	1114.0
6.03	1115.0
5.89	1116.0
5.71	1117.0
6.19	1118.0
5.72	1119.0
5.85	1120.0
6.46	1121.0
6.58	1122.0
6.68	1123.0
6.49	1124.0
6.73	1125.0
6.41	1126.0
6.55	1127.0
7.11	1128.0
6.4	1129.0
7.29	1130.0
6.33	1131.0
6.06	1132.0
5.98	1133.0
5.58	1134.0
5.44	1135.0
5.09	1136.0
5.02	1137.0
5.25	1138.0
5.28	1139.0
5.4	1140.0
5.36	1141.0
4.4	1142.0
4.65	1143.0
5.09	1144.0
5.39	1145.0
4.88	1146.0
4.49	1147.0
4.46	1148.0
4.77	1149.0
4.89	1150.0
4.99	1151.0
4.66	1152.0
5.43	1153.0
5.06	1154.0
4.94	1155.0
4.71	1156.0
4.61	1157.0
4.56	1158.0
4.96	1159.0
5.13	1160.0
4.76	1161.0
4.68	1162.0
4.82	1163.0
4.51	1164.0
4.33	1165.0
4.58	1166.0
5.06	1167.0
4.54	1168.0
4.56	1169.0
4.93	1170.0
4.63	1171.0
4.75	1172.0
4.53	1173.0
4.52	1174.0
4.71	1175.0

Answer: 4.0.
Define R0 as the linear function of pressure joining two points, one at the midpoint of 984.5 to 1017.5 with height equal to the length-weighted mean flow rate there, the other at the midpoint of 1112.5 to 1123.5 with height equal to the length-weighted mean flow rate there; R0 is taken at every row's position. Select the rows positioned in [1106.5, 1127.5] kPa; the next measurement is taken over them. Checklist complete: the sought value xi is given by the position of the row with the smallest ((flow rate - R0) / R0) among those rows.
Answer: 1112.0 kPa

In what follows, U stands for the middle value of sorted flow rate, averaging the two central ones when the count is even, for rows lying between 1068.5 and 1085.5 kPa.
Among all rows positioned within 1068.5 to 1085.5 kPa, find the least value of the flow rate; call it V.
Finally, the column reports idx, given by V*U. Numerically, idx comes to 26.5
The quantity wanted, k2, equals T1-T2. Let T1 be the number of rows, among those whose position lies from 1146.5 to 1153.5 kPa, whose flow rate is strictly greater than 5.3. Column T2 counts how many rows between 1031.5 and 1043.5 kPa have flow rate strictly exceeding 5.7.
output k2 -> 1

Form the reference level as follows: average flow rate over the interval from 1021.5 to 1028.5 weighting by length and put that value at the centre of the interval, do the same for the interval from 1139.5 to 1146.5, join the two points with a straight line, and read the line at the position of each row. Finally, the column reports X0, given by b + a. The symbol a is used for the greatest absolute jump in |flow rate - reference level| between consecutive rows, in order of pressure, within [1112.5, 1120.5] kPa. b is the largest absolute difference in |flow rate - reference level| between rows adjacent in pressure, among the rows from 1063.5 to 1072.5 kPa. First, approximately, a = 0.5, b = 0.98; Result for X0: 1.52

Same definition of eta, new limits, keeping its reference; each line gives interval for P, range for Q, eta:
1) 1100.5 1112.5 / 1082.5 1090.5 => -0.4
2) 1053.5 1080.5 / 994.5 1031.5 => 3.4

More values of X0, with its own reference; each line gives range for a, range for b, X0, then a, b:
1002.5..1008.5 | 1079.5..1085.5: 1.40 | 0.8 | 0.55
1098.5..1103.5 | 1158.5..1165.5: 0.84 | 0.5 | 0.30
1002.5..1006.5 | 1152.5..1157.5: 1.20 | 0.8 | 0.36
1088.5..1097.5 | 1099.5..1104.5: 0.85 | 0.3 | 0.55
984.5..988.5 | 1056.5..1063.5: 0.96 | 0.7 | 0.26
